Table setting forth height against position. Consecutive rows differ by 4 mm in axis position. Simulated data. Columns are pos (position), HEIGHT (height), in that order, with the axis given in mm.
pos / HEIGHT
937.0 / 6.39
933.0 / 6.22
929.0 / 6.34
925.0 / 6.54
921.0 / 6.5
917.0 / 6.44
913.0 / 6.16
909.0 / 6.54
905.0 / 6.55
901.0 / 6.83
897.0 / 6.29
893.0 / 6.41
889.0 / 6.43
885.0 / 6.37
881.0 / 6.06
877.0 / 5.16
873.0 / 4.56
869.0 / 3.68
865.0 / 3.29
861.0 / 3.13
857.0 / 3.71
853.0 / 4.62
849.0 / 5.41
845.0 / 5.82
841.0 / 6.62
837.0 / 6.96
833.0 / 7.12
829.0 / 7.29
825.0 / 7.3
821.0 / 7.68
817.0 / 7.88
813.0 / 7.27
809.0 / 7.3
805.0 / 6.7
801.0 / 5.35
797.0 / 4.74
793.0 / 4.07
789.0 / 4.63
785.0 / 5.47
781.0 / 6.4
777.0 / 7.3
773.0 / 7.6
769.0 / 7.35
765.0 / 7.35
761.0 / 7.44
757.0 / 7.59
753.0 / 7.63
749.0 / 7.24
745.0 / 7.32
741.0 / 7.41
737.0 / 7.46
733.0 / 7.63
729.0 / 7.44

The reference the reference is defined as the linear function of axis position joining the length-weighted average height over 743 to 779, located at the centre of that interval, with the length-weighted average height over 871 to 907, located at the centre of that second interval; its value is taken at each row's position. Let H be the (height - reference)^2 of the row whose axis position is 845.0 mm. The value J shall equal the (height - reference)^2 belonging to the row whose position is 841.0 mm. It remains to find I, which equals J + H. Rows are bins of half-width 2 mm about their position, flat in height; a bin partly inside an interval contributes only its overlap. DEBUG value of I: 0.5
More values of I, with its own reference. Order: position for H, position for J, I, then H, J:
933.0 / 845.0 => 0.9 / 0.4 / 0.52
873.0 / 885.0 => 2.9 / 2.8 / 0.06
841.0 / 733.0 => 0.0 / 0.0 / 0.01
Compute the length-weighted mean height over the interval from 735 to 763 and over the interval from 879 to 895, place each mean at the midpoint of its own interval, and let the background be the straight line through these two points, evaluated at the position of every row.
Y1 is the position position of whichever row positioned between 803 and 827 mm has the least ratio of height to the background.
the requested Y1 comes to 805.0 mm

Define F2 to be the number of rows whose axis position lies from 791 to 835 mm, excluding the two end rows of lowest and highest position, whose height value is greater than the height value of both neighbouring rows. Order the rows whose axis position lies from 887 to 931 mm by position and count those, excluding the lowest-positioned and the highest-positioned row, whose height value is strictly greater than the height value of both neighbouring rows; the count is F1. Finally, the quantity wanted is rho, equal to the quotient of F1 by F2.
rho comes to 1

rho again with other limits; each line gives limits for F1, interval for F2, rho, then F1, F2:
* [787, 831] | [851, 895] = 2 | 2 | 1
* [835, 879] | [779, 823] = 0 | 0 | 2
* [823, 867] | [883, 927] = 0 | 0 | 2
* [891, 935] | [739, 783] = 1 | 2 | 2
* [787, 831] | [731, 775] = 2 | 2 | 1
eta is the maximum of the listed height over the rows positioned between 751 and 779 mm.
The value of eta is 7.63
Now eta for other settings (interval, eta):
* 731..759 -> 7.63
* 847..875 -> 5.41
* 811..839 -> 7.88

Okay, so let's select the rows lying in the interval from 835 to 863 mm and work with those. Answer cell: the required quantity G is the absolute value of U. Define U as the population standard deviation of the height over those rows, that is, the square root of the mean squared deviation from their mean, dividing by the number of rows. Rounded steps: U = 1.3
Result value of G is 1.3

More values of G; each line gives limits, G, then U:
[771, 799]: 1.3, 1.3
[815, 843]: 0.4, 0.4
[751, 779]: 0.1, 0.1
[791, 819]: 1.4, 1.4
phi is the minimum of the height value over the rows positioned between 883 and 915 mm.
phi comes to 6.16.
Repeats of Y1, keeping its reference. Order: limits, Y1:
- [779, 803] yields 793.0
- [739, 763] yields 749.0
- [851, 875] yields 861.0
